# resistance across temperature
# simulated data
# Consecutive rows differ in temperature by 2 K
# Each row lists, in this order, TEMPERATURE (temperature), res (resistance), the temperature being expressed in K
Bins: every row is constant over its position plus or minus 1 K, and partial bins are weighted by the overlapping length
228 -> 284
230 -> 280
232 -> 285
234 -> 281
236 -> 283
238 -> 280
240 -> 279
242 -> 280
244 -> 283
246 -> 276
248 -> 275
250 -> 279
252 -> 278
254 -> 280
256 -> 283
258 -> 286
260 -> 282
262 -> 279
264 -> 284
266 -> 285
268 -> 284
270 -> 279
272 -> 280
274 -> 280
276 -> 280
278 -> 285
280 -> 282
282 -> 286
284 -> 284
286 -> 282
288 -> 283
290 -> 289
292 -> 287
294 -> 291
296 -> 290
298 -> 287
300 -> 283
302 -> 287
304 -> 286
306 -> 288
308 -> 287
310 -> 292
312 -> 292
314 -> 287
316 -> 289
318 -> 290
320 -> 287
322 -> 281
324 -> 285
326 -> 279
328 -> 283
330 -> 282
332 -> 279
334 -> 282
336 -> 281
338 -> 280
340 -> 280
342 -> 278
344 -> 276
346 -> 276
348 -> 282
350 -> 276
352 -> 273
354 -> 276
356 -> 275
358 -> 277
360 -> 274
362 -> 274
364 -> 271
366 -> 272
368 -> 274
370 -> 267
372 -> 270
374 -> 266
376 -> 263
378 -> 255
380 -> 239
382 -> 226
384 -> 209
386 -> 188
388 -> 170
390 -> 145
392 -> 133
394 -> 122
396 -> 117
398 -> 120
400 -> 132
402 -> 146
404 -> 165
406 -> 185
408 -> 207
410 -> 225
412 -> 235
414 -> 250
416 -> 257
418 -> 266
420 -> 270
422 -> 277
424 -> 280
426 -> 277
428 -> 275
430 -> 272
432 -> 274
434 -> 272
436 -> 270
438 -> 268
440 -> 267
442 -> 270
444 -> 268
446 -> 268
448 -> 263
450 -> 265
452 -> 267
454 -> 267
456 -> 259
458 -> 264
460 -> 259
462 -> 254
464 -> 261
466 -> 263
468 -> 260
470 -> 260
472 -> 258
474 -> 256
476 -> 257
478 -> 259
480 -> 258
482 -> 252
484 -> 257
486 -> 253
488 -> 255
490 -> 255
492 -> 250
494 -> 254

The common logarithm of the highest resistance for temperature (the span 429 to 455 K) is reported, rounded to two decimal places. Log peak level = 2.44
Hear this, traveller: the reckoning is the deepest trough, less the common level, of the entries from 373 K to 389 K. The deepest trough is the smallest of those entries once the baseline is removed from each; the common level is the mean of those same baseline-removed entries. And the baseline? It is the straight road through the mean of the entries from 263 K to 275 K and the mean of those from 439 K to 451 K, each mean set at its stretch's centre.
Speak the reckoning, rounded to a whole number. -56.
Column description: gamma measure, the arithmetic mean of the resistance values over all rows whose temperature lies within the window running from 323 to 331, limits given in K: 282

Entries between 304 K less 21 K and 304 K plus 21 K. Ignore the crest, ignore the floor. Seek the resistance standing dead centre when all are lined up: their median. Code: 287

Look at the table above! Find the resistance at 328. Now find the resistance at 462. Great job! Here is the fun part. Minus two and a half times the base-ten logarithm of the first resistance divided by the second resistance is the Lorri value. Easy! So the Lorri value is -0.12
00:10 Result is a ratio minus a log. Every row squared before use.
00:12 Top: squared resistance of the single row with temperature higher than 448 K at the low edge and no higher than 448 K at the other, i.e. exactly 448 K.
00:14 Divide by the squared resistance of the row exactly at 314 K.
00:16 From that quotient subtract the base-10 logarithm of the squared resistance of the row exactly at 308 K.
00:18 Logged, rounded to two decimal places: -4.08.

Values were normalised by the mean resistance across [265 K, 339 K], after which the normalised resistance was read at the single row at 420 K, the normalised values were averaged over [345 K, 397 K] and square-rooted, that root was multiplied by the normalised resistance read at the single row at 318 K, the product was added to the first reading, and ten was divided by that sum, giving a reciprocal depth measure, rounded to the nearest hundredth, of 5.32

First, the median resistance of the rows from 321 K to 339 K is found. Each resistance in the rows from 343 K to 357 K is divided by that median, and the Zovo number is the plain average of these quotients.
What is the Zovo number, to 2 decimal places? 0.98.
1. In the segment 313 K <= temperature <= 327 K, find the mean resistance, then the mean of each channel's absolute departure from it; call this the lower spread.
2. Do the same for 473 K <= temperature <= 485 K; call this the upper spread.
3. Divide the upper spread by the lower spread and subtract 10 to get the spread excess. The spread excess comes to -9.5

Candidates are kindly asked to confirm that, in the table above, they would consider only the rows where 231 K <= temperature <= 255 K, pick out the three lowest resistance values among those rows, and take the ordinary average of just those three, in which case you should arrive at 276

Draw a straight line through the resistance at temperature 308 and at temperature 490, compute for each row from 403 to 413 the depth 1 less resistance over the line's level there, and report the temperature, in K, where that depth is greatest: 404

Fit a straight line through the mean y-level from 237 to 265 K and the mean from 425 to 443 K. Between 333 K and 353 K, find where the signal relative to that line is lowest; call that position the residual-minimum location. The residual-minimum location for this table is 352 K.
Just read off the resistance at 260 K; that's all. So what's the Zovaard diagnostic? 282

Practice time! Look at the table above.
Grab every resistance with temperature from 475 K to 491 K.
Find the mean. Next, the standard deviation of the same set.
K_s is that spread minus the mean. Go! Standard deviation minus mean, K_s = -253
